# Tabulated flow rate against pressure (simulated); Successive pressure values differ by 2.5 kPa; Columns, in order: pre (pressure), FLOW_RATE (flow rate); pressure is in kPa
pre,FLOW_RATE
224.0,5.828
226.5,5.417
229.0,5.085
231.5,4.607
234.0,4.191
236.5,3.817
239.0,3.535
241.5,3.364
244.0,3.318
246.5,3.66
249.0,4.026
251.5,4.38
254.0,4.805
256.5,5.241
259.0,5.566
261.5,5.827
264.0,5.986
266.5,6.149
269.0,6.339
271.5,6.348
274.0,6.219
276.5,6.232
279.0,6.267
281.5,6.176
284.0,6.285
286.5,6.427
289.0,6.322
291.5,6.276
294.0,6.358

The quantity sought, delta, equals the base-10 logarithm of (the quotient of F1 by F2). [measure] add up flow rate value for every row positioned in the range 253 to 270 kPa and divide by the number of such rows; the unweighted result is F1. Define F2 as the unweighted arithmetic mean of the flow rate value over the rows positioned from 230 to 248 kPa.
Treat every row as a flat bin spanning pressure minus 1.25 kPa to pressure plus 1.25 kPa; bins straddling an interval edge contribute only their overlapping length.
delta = 0.18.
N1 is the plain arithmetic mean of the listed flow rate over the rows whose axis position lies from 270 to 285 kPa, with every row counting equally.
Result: 6.3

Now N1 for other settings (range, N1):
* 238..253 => 3.7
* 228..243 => 4.1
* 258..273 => 6.0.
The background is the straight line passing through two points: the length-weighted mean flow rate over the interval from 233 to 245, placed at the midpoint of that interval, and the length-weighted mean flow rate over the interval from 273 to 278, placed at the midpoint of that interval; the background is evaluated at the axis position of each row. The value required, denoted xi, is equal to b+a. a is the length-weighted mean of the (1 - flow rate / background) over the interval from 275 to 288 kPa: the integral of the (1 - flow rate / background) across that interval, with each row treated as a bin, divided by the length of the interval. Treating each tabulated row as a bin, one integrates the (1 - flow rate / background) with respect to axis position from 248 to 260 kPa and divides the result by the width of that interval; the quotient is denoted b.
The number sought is 0.037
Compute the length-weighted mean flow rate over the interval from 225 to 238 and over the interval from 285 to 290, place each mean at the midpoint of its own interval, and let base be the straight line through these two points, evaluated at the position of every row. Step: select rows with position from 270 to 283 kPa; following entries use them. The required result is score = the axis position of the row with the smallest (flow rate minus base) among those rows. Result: 281.5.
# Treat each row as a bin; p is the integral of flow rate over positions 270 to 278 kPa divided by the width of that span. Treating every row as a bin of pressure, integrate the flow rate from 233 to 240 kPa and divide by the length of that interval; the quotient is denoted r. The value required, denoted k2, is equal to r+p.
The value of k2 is 10.1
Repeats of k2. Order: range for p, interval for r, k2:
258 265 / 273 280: 12.0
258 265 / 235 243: 9.4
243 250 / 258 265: 9.5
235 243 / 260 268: 9.6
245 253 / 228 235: 8.7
